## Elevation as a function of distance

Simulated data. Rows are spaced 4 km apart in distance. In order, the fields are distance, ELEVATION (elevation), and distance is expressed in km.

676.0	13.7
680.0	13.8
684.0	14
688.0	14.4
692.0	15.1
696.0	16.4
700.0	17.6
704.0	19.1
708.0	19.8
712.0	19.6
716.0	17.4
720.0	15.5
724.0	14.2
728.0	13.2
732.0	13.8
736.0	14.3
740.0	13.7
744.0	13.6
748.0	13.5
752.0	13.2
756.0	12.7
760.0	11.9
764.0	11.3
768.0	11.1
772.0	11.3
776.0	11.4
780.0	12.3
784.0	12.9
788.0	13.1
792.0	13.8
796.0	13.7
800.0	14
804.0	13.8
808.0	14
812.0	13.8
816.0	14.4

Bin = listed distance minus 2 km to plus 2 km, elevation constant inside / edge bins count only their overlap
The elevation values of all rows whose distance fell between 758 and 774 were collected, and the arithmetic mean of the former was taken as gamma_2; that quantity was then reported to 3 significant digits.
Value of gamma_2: 11.4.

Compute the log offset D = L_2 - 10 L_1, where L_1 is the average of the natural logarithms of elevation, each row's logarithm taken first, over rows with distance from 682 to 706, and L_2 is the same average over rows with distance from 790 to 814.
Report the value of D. -25.1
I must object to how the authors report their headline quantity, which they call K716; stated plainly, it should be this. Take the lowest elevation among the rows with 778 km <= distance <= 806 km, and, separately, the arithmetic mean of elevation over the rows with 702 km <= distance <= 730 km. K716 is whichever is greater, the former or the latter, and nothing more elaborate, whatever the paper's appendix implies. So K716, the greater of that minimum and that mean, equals 17.0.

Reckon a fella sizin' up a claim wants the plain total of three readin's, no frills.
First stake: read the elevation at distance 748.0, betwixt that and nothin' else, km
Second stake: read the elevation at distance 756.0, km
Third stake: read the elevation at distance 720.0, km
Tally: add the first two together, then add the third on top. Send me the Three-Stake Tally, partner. 41.7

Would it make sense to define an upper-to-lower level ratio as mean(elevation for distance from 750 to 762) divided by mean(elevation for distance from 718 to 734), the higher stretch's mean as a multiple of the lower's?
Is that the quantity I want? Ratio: 0.89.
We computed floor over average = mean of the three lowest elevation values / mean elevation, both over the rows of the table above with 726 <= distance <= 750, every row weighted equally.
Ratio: 0.982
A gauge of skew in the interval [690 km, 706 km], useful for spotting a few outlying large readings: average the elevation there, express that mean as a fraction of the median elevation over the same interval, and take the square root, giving 1.00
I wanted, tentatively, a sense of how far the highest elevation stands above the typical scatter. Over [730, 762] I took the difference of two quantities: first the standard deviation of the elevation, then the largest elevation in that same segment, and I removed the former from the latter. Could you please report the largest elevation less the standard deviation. 13.6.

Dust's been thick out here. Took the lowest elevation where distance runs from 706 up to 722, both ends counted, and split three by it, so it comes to 0.194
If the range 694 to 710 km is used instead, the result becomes 0.183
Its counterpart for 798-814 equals 0.217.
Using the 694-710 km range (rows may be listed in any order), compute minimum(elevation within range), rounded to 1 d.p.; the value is 16.4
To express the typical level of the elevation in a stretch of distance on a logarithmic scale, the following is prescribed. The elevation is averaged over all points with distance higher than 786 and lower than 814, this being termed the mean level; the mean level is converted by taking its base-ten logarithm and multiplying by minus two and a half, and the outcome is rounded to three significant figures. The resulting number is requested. -2.85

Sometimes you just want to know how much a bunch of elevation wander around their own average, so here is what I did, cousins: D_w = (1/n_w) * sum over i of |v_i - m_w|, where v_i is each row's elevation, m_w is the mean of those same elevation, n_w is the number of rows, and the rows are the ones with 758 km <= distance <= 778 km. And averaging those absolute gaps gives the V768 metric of 0.20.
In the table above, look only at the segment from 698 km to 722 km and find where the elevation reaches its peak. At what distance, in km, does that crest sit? 708.0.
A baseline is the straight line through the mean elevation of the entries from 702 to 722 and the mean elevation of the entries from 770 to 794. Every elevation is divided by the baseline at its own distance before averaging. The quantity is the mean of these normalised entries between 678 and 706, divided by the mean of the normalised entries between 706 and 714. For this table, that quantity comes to 0.74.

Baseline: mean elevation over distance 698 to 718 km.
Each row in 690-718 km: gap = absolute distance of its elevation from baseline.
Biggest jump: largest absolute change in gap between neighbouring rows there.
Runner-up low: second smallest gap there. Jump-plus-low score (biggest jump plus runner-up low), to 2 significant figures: 2.2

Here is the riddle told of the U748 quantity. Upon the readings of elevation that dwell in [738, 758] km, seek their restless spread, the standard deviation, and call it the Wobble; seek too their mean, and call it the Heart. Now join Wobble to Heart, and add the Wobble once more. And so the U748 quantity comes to 14.1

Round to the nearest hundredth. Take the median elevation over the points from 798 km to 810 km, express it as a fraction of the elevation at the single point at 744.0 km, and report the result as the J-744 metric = 1.03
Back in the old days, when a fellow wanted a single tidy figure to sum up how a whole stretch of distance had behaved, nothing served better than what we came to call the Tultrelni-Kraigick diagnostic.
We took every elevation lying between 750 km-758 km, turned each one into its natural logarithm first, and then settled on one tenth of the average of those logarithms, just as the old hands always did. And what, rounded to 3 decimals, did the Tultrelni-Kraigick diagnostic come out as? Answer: 0.256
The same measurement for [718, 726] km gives 0.270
